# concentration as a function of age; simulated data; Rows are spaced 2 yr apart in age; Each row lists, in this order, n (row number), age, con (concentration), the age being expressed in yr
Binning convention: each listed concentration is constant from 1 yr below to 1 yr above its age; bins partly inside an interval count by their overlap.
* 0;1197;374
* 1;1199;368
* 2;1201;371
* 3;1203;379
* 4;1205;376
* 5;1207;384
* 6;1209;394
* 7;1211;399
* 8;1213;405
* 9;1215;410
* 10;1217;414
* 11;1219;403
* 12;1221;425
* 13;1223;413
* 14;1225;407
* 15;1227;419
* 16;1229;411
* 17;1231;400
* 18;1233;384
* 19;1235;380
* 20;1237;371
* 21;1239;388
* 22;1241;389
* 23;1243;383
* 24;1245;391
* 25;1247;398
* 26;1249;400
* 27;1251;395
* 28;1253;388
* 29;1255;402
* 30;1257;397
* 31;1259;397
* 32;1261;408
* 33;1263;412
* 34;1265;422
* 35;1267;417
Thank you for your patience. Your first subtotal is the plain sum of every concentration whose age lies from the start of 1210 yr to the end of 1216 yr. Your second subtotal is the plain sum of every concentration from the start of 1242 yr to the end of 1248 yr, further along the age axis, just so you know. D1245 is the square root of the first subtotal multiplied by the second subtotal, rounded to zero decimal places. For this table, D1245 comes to 1193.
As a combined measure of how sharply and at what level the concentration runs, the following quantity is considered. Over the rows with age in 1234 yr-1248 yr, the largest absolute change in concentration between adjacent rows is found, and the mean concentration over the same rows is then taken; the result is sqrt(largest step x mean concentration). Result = 81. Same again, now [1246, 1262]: 75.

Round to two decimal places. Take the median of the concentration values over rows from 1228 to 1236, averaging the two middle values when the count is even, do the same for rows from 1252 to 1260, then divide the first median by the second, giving 0.99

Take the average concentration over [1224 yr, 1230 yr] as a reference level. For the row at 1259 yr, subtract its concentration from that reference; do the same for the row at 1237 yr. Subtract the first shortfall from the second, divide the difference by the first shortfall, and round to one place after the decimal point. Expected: 1.7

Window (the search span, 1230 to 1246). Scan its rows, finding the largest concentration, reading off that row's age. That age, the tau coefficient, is 1231 yr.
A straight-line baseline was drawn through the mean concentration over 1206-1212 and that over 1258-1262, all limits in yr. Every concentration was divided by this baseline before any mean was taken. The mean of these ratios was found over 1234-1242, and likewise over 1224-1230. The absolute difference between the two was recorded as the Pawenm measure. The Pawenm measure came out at 0.082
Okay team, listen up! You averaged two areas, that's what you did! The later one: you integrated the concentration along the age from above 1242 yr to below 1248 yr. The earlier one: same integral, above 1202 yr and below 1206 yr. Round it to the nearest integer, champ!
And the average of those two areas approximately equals 1927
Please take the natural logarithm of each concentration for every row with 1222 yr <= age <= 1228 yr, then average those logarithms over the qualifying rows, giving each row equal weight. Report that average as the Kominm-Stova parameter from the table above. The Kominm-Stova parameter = 6.02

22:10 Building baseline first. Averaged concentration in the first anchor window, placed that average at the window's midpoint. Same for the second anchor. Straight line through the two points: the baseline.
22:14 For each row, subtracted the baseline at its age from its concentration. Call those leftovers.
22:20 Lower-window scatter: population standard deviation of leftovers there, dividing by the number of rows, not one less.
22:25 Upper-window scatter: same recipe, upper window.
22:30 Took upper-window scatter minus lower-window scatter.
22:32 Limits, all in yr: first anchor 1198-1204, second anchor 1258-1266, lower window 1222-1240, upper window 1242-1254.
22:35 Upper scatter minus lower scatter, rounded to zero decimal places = -13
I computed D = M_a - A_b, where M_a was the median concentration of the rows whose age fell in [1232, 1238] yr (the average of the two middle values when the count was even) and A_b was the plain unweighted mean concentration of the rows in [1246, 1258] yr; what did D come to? -17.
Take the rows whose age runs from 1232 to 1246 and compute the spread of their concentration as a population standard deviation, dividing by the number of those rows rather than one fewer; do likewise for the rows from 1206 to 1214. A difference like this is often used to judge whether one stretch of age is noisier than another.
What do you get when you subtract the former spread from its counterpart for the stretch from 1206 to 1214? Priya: 1.4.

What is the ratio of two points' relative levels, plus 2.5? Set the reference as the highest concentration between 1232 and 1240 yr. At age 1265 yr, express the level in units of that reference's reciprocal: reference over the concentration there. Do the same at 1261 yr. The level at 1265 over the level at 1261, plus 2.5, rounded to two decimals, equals 3.47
